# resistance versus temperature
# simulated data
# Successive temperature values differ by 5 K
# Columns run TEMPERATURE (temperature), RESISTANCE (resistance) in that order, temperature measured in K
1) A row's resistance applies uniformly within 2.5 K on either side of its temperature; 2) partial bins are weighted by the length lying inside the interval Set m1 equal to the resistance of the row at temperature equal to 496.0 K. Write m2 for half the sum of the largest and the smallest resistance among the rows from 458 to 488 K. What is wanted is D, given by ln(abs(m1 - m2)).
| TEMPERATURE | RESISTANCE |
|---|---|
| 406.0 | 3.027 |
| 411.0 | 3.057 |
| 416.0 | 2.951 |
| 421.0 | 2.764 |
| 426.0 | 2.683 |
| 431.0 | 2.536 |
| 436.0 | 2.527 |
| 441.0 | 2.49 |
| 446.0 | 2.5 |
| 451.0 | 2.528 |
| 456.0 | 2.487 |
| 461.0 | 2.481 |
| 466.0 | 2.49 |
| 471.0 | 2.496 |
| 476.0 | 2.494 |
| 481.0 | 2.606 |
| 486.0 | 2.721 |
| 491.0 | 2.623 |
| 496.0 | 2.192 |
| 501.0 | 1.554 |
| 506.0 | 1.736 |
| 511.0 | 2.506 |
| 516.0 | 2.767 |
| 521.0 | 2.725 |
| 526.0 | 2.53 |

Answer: -0.9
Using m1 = 2.192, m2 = 2.60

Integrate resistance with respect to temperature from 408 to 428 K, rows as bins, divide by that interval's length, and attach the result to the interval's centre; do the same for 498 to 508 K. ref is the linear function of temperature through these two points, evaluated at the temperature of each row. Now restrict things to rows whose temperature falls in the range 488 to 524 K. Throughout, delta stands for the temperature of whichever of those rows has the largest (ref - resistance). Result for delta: 501.0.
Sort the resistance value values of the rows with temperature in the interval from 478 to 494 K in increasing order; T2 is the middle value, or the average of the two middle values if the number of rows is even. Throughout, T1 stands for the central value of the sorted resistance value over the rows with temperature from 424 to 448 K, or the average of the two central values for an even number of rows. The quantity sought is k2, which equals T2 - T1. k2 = 0.1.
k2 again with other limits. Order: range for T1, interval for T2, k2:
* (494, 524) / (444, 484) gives 0.1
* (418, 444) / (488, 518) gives -0.2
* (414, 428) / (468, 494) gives -0.2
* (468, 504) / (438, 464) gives 0.0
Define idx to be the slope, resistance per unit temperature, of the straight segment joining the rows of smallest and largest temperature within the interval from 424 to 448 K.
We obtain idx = -0.009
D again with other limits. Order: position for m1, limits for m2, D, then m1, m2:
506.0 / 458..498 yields -0.3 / 1.736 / 2.46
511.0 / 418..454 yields -2.1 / 2.506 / 2.63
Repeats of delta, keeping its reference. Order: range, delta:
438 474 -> 441.0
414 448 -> 431.0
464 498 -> 466.0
